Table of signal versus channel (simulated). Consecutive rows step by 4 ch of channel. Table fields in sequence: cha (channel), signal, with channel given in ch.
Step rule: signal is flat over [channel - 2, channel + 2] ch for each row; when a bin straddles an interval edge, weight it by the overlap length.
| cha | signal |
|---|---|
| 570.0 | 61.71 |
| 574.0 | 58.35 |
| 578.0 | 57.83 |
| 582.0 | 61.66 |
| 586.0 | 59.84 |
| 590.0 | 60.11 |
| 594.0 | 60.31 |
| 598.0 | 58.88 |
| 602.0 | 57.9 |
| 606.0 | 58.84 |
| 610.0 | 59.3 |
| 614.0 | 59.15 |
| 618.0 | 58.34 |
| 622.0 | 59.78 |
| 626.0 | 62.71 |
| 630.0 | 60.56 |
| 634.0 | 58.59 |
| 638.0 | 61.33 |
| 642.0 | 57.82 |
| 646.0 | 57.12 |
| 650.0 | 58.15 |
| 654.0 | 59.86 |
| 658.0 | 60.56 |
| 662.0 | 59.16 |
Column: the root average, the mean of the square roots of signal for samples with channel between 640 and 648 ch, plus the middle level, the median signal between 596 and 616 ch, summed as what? 66.5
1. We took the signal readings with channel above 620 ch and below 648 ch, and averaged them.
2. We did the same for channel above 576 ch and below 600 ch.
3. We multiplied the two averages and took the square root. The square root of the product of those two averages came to 59.7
